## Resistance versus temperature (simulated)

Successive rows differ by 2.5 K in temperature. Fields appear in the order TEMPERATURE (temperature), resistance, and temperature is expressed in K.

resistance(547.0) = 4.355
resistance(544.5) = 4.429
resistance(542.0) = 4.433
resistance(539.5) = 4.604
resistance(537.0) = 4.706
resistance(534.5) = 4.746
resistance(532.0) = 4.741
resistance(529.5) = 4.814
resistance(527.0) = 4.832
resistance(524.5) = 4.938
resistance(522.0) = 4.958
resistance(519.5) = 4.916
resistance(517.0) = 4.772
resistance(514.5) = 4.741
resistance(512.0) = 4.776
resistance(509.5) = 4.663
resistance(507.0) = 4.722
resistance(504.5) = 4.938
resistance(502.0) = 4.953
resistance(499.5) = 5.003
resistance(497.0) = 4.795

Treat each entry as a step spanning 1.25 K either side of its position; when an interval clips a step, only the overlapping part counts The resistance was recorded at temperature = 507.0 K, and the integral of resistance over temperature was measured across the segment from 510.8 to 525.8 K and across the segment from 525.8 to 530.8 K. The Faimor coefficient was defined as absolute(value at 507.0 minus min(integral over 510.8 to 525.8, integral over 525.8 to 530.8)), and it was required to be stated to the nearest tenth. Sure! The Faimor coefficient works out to 19.4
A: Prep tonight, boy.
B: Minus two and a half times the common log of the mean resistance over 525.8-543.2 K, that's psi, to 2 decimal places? -1.68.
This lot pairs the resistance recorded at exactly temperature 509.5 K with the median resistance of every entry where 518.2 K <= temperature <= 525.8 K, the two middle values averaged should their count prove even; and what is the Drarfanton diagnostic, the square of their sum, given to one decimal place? 92.2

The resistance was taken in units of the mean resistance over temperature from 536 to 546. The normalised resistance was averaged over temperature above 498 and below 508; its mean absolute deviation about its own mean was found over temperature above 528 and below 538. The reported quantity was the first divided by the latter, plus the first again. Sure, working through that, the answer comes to 159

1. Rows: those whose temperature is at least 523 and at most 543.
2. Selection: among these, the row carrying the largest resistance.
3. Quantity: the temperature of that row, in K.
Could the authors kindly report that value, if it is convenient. 524.5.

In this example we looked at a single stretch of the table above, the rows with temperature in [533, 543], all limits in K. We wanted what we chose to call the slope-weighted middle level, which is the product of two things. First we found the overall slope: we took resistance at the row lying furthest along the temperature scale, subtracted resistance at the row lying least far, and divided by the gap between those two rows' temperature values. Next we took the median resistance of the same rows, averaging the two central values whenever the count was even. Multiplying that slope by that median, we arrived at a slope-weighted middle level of -0.19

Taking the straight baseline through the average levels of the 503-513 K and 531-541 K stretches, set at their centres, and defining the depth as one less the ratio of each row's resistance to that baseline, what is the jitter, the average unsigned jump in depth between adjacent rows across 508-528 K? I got 0.015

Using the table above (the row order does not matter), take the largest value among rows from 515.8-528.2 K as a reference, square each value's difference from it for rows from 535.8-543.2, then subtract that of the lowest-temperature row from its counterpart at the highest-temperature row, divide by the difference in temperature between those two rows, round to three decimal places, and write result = 0.042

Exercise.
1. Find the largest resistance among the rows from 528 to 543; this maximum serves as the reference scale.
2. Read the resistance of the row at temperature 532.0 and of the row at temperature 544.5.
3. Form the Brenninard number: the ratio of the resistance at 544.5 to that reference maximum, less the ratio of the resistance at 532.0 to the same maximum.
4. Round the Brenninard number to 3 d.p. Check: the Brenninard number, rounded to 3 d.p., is -0.065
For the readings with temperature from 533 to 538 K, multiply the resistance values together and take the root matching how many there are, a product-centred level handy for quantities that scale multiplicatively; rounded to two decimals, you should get 4.73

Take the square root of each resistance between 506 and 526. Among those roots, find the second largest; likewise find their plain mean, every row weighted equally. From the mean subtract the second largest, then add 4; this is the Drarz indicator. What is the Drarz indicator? 3.97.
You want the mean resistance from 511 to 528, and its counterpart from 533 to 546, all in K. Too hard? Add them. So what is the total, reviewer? 9.431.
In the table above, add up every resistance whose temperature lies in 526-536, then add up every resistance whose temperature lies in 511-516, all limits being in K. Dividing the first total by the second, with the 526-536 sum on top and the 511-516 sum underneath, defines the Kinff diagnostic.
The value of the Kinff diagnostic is 2.0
